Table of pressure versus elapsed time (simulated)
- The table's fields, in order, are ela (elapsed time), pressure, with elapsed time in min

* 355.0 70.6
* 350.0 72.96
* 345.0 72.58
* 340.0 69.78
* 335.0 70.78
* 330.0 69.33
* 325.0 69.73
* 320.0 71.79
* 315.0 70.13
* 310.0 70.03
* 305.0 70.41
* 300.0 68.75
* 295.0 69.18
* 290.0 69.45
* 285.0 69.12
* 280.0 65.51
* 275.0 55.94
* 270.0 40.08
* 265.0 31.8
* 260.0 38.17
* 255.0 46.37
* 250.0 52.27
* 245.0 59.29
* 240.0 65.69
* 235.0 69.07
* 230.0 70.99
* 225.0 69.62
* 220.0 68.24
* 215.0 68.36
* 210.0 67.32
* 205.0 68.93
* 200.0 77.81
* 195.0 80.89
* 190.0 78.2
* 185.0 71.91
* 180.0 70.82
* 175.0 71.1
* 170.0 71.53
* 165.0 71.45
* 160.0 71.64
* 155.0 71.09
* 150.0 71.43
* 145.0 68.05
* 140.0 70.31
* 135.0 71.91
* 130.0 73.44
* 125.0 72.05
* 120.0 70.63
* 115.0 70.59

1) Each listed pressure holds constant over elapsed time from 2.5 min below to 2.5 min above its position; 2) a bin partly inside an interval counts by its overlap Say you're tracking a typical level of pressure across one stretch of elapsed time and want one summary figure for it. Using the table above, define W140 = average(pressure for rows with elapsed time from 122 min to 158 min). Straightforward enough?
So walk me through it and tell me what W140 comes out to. 71.2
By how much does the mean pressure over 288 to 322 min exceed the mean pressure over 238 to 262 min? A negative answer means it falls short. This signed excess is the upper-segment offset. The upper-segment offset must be 18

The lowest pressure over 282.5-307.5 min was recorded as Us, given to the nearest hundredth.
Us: 68.75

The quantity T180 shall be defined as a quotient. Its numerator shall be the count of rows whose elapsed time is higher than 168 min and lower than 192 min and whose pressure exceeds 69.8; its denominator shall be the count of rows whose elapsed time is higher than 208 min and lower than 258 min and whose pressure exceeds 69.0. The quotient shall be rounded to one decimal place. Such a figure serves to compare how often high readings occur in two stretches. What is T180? 1.7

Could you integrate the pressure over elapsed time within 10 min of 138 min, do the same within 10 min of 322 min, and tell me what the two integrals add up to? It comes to 2823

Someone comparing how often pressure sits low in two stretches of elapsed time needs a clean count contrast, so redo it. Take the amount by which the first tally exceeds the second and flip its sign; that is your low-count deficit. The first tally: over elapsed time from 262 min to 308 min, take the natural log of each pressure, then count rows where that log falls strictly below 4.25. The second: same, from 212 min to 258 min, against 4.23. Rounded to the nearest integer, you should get -2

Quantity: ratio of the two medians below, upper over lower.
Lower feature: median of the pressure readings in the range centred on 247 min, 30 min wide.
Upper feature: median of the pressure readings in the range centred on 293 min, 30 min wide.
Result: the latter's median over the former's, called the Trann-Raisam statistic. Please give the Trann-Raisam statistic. 1.24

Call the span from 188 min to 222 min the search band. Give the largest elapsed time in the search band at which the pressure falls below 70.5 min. 220.0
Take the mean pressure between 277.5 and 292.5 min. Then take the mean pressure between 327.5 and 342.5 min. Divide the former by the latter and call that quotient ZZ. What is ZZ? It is 0.97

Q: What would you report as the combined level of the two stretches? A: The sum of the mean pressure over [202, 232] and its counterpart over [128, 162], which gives 140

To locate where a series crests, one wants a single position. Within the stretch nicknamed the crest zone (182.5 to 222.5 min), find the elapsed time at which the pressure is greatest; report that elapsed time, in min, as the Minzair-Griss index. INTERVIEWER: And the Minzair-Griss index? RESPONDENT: 195.0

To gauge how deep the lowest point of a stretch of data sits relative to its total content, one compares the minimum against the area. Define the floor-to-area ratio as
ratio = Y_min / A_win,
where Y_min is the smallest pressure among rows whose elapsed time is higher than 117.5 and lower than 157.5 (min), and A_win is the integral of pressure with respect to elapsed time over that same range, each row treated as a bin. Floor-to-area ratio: 0.0239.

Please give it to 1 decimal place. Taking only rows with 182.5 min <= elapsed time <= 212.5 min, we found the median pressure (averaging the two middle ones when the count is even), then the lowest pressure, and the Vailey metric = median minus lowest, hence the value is 7.5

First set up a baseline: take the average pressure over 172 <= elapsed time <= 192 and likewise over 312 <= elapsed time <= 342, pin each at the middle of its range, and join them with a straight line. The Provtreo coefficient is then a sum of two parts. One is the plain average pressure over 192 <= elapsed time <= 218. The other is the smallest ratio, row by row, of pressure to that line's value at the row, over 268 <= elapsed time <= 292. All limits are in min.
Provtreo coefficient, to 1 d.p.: 73.2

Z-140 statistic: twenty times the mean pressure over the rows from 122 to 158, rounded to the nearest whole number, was 1424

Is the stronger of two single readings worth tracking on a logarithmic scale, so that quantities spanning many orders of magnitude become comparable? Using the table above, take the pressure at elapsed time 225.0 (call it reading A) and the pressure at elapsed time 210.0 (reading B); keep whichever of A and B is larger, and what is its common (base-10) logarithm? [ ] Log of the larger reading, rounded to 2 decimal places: 1.84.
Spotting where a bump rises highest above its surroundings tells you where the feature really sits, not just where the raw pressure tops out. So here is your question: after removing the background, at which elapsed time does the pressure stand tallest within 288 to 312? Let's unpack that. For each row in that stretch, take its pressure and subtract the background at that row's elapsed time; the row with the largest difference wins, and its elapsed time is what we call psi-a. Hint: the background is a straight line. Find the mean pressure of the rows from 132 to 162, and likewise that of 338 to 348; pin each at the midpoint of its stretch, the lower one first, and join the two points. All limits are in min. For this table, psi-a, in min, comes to 305.0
